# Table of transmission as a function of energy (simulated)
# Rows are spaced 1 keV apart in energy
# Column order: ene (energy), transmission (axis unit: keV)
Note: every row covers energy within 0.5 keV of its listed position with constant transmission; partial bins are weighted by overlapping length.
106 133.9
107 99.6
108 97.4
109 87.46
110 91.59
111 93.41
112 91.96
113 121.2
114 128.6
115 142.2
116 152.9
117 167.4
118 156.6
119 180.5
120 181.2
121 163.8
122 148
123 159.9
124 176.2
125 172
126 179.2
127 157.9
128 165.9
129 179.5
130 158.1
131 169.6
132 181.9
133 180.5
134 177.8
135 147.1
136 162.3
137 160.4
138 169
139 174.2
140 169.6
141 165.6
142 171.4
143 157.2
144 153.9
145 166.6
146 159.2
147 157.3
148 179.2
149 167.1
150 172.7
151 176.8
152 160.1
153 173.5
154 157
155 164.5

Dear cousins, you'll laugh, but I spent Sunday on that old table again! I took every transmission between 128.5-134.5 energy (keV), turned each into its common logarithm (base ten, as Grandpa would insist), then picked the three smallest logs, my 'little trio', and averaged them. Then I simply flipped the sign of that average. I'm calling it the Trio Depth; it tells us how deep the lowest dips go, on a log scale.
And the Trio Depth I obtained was -2.23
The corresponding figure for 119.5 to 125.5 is -2.20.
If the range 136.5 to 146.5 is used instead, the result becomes -2.20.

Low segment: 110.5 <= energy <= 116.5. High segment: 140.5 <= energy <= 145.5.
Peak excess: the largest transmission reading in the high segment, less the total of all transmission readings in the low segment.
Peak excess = -559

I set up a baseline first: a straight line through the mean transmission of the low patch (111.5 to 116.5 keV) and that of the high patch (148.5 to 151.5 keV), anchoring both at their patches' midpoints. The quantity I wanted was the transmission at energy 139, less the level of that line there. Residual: 16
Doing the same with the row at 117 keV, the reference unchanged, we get 36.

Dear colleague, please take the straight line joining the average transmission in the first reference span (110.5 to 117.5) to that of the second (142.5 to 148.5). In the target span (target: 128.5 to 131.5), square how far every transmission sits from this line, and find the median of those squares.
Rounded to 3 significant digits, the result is 530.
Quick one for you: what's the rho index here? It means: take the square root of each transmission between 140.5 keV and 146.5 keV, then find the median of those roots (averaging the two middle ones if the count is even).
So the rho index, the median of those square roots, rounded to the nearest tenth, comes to 12.7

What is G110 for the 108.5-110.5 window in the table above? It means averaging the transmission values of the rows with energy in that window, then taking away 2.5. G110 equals 87.0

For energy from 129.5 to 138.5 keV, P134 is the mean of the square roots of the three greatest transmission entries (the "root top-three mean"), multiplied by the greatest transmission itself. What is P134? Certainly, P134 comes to 2441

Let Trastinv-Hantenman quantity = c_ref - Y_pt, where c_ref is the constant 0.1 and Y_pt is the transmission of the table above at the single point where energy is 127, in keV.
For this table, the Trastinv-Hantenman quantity -158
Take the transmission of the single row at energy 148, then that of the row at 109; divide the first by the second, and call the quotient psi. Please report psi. 2.0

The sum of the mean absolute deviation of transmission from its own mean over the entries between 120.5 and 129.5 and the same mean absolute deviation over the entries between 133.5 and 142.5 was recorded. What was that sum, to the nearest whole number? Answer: 15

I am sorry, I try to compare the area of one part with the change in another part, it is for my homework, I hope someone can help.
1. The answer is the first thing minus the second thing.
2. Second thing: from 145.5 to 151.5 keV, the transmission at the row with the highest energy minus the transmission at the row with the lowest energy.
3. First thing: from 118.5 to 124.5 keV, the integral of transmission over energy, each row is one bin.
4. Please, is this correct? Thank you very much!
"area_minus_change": 992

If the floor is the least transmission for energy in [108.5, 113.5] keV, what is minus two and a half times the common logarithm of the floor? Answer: -4.85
